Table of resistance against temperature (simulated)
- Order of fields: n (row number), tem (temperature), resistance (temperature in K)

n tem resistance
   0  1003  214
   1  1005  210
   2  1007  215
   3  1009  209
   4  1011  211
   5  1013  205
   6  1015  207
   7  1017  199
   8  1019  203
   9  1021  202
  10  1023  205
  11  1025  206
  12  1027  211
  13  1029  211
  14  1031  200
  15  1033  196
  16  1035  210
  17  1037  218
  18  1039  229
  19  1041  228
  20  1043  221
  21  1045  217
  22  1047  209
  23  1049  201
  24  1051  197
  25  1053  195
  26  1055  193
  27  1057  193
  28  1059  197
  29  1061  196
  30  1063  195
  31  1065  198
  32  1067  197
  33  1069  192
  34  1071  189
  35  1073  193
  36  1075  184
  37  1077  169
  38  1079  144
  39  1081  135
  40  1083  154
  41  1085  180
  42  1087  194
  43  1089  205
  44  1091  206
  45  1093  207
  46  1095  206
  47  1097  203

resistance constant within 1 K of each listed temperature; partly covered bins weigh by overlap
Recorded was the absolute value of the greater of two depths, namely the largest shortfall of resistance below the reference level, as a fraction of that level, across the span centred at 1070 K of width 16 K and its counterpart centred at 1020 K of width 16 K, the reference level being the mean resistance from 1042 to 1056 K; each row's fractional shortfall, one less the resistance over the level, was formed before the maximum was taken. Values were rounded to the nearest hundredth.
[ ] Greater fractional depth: 0.17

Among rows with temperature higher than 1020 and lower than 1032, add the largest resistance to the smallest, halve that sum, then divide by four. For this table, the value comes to 51.4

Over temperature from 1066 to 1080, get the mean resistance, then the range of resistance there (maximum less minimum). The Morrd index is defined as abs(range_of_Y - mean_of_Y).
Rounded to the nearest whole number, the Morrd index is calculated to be 128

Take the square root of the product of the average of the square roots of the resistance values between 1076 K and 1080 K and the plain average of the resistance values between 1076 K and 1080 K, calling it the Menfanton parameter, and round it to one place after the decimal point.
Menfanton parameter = 44.2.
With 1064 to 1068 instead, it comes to 52.7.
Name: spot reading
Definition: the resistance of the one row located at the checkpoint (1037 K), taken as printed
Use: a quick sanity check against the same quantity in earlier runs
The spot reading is 218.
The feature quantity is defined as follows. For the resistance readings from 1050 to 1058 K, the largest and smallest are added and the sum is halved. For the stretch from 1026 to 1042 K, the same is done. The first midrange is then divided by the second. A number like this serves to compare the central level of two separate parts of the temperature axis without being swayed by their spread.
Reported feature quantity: 0.92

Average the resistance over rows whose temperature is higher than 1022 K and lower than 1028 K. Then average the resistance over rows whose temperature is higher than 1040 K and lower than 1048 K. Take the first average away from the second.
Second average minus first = 11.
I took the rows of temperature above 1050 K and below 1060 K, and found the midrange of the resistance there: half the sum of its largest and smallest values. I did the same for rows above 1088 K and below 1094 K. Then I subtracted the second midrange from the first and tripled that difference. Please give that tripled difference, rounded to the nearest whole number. -33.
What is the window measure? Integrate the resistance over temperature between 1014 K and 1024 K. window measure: 2032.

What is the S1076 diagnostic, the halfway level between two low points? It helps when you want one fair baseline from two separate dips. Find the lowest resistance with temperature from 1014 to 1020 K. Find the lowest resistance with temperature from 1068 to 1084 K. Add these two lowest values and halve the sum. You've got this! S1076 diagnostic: 167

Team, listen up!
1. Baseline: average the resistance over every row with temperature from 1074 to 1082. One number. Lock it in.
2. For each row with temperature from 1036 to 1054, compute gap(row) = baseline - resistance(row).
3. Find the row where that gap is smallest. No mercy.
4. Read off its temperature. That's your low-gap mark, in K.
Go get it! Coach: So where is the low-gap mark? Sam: 1039 K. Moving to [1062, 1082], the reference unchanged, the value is 1065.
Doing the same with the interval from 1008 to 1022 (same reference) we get 1011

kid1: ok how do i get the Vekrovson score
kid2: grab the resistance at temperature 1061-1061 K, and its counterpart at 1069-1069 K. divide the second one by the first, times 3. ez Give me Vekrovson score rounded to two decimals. 2.94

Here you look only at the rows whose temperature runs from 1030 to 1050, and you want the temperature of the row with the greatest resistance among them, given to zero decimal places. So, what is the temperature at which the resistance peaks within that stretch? 1039 K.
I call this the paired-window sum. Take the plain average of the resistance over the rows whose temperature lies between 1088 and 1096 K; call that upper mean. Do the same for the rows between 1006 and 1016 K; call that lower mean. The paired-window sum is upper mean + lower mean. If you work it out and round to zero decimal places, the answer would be 415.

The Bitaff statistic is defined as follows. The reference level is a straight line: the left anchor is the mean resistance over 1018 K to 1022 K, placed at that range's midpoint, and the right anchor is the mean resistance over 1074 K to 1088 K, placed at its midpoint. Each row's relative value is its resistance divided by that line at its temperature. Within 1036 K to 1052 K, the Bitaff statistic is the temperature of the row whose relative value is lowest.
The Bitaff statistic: 1051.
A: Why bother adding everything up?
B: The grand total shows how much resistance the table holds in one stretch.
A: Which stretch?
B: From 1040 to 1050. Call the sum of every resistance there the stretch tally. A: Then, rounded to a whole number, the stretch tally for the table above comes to 1076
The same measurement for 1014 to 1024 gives 1016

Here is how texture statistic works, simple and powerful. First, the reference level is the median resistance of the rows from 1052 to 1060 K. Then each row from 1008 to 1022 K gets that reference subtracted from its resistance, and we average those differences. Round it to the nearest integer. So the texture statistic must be 11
